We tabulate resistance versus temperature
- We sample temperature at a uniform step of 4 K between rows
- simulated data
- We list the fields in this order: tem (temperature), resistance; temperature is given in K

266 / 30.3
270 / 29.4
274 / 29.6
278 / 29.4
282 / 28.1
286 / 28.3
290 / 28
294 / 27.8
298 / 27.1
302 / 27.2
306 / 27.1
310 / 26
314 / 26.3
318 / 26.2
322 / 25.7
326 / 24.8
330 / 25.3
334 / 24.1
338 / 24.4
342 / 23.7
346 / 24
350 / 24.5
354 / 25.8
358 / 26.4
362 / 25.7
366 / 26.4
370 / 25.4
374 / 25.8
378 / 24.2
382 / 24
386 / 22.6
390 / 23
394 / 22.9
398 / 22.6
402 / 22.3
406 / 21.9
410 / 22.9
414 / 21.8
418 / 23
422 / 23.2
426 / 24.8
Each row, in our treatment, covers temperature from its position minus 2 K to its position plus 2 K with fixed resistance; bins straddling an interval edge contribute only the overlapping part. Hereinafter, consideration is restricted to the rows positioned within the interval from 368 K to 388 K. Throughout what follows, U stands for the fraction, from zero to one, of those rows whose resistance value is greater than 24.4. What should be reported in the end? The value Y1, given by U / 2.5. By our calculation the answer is 0.16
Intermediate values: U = 0.4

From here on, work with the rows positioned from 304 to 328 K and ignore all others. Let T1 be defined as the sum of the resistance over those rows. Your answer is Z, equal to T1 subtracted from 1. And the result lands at -155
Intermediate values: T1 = 156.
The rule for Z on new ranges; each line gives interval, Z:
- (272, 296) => -170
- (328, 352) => -145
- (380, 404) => -136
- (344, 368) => -152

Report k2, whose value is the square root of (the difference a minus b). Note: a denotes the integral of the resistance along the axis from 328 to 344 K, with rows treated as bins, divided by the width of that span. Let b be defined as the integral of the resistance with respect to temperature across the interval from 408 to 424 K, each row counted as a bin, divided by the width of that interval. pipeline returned 1.3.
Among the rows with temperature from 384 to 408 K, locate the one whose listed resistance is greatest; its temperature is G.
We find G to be 390 K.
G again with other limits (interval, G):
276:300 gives 278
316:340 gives 318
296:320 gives 302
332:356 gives 354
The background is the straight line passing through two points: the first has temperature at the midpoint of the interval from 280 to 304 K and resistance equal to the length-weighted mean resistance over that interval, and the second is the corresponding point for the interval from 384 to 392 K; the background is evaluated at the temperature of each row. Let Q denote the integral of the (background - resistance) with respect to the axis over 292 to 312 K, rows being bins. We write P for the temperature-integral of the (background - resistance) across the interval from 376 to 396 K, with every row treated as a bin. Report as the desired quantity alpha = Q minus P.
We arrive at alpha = 13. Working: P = -9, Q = 4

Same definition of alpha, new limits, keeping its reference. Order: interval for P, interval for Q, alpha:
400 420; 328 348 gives 36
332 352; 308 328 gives -8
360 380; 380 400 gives 29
